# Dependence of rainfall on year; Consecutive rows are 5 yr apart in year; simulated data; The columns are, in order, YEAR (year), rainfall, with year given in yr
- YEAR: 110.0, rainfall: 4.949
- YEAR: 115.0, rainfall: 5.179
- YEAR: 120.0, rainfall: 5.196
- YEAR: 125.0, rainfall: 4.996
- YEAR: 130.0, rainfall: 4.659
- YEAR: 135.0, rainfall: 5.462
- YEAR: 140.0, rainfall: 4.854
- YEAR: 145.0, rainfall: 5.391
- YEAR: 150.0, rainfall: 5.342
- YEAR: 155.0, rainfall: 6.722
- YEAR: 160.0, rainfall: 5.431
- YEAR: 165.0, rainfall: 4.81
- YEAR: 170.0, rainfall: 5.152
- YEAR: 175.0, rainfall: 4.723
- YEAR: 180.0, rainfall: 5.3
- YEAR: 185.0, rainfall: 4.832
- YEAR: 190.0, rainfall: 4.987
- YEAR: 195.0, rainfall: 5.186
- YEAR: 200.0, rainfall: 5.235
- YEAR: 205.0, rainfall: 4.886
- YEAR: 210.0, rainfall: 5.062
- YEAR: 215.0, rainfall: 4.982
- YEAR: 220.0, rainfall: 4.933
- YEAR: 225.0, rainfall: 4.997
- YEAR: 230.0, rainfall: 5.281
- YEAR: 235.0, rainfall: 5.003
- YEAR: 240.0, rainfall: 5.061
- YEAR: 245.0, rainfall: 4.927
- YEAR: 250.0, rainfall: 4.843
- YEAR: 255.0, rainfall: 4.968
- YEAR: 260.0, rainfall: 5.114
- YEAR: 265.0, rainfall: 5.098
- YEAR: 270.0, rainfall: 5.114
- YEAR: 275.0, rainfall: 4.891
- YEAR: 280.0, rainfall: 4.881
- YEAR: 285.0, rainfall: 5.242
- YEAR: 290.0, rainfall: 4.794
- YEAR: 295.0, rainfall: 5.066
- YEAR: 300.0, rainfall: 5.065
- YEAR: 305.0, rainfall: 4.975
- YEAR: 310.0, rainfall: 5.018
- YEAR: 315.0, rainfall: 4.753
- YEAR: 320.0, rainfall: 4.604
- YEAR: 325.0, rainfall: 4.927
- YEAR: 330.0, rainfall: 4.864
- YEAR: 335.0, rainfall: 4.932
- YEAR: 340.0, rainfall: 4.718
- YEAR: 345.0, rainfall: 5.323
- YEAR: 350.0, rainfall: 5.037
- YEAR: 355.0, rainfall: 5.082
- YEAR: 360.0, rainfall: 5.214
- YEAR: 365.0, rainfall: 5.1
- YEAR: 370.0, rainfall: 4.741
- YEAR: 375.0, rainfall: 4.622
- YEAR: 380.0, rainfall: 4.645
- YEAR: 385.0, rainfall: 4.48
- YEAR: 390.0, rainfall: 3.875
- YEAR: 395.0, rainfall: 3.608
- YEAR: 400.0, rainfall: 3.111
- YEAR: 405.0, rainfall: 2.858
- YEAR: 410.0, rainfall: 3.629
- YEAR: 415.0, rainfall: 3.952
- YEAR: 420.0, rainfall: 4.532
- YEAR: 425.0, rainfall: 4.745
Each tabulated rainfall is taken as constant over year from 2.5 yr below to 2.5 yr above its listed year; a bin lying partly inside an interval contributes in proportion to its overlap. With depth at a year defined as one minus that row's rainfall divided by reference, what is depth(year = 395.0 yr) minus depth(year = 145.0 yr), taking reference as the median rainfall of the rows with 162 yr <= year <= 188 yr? 0.37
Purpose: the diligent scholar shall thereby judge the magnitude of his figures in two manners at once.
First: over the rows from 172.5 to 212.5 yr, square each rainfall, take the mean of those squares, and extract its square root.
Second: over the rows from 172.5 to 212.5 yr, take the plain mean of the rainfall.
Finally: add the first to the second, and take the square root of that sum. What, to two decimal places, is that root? 3.17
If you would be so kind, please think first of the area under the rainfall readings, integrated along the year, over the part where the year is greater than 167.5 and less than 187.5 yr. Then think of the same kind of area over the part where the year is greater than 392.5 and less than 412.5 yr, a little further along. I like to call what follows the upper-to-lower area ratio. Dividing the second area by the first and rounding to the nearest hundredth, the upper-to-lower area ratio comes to 0.66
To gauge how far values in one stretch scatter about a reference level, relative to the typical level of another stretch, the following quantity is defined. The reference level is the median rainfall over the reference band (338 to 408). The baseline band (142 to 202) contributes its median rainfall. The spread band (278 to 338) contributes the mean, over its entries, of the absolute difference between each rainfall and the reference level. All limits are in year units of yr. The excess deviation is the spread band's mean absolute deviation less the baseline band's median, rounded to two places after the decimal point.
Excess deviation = -4.95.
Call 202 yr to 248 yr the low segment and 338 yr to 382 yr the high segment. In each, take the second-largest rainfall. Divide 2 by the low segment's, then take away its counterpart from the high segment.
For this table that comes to -4.82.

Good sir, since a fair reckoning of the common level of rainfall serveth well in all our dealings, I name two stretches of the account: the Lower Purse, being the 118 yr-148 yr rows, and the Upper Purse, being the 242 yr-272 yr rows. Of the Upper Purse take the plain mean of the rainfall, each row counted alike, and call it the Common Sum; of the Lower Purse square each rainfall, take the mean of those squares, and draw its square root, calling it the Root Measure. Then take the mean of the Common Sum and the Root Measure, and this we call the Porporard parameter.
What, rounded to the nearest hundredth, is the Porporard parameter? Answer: 5.06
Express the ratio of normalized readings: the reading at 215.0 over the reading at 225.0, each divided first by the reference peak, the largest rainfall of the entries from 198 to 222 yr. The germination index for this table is 1.00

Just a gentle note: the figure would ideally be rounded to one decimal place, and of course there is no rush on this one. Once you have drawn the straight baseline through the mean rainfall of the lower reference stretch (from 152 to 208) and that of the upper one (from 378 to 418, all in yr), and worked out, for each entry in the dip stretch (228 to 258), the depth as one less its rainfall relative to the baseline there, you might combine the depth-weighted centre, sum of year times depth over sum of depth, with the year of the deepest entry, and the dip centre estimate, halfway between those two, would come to 245.3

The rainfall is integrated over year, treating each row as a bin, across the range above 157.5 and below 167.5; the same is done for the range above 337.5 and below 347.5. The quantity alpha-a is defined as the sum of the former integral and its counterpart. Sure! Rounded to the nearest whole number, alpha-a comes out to 101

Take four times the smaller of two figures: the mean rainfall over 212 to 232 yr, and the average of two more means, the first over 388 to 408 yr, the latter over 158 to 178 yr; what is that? 17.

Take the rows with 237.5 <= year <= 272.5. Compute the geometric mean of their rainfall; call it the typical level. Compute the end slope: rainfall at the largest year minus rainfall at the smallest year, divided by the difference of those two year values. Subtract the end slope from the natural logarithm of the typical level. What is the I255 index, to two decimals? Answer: 1.61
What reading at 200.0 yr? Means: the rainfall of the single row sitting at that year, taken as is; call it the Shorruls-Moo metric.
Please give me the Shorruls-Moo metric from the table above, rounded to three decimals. 5.235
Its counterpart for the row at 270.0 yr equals 5.114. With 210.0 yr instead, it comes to 5.062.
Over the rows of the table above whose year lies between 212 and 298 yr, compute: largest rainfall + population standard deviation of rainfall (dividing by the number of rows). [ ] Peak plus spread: 5.4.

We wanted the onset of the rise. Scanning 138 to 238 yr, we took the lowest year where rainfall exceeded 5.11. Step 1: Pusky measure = 145.0 yr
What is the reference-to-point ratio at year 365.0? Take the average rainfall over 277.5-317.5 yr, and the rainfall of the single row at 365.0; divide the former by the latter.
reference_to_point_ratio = 0.98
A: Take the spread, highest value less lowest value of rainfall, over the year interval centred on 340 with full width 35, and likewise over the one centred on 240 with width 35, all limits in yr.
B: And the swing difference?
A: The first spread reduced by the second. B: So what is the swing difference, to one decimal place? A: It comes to 0.2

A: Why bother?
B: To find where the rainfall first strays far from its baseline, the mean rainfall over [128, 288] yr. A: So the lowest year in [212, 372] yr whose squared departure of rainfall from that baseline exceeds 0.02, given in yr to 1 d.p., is 220.0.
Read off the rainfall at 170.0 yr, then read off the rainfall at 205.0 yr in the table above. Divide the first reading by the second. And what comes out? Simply 1.05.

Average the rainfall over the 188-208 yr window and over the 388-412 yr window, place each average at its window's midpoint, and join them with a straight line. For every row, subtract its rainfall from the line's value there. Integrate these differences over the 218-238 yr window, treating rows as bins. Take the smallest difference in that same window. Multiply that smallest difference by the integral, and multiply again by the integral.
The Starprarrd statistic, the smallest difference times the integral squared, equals -10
